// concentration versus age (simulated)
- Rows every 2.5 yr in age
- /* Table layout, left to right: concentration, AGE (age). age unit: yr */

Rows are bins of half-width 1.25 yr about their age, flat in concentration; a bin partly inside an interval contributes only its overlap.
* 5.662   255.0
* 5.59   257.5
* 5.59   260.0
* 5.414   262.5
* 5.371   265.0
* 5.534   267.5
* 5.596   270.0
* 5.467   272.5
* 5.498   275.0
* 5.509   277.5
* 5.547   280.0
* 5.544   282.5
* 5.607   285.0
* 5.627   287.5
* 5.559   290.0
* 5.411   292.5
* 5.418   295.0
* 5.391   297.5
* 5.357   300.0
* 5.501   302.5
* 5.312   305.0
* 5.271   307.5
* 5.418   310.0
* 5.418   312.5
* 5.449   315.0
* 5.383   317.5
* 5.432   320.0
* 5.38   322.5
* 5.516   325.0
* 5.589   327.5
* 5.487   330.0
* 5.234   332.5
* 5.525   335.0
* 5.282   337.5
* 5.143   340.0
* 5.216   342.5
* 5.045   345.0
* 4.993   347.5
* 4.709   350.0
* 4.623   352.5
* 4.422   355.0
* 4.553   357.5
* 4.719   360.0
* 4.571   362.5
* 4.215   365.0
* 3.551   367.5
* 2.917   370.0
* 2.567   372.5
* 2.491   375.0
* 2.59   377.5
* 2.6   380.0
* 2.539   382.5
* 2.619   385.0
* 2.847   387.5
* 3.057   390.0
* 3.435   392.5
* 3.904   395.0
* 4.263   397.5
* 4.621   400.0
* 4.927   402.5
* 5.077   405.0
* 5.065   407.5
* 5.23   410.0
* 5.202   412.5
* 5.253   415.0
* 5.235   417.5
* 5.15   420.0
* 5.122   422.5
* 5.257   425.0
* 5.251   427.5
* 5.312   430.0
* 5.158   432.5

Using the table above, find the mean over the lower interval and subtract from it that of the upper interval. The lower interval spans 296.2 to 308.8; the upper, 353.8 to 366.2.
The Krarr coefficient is 0.9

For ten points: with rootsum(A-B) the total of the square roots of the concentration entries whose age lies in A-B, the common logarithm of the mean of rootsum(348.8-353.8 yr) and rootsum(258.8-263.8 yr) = 0.654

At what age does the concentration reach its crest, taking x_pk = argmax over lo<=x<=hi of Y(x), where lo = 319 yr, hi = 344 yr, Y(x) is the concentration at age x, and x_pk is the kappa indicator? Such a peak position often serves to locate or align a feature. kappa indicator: 327.5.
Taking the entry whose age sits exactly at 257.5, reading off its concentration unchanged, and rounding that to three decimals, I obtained 5.590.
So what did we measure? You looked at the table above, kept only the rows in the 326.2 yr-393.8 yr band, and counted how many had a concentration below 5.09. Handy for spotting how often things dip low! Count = 20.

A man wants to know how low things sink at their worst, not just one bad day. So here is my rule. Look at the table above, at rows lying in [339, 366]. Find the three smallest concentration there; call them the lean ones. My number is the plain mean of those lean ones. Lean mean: 4.4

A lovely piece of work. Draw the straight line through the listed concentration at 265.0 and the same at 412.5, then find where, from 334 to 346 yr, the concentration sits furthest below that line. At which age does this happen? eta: 345.0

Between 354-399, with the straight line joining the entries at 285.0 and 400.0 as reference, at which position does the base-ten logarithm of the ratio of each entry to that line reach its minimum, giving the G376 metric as 375.0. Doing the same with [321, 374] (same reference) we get 372.5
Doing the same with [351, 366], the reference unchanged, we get 365.0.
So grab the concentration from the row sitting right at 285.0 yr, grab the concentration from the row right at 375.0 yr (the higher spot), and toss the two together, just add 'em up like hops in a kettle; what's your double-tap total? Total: 8.1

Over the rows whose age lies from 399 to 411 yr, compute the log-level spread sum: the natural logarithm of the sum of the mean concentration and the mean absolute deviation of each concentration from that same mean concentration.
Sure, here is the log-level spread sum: 1.64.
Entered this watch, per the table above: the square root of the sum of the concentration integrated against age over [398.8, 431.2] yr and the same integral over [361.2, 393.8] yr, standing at 16.3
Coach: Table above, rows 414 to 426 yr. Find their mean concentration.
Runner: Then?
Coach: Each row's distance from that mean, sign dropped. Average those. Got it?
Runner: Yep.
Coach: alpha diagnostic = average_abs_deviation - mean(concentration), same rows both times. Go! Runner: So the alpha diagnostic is -5.1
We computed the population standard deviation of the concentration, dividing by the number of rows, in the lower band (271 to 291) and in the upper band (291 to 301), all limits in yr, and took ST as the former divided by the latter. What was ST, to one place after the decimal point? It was 2.1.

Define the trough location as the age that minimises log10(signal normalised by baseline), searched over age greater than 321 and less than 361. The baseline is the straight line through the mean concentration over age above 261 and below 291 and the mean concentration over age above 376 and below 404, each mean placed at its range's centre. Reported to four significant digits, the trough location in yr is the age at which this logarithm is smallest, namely 355.0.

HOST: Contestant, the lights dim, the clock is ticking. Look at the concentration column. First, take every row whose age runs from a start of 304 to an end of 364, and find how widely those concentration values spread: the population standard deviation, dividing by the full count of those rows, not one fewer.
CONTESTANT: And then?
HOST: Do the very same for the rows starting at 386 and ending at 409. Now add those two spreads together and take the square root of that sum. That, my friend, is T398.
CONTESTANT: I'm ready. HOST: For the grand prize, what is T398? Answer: 1.08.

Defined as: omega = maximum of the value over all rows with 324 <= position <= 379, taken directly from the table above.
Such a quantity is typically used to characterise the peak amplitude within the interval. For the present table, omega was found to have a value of 5.589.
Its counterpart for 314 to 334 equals 5.589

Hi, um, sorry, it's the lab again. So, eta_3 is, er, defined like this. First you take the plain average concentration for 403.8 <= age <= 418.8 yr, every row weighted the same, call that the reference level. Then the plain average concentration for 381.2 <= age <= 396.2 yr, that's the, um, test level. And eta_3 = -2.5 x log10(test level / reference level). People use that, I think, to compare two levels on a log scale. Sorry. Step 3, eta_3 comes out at 0.57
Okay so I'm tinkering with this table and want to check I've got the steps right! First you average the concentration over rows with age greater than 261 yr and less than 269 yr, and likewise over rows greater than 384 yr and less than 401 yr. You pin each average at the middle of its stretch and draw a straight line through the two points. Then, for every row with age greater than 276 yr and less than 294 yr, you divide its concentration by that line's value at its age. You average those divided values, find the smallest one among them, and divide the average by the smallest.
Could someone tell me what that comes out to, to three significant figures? 1.03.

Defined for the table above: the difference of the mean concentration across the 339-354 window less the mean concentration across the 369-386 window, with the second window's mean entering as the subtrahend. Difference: 2.3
